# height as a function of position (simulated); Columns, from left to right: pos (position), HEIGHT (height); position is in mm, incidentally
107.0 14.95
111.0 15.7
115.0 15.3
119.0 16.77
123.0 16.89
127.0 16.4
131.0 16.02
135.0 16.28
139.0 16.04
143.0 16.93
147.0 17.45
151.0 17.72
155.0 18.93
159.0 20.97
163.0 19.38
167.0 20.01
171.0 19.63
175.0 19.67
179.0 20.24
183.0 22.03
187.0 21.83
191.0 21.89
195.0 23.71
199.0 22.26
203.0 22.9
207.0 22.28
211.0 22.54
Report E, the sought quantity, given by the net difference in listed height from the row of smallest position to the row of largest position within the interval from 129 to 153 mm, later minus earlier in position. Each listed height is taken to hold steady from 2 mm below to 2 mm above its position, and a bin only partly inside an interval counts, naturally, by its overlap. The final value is 1.7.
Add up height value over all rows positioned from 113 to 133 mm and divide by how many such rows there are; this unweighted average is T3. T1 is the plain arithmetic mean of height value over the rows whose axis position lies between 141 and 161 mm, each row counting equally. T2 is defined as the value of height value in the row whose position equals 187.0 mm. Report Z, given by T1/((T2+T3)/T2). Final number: 10.5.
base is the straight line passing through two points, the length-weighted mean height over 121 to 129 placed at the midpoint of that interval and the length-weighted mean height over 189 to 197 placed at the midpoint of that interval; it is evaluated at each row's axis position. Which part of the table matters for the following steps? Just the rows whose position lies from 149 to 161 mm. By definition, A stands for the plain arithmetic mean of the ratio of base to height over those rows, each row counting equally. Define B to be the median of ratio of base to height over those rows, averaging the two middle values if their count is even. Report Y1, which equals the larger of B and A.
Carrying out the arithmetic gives 1.02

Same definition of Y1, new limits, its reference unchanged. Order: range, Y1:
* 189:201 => 1.03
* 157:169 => 1.02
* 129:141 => 1.09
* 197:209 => 1.05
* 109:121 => 0.99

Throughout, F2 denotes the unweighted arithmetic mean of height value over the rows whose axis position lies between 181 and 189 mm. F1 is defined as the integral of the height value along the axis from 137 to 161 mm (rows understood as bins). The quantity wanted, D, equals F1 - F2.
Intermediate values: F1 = 432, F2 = 22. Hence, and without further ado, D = 410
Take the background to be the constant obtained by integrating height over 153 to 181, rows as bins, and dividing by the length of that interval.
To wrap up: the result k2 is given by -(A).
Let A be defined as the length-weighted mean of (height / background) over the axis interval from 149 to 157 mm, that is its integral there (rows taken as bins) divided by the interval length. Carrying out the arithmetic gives -0.92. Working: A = 0.92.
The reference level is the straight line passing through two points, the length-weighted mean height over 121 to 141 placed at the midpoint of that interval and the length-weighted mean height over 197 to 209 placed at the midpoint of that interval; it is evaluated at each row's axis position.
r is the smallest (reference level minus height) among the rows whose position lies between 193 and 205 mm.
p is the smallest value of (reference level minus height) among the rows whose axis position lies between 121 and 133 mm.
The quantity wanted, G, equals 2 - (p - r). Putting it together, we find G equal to 1.3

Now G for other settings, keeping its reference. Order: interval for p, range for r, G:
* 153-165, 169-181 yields 4.4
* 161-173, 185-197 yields 0.7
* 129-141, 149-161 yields -0.6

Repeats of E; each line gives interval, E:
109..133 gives 0.3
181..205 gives 0.9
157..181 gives -0.7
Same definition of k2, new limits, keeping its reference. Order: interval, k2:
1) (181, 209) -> -1.13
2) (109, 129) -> -0.82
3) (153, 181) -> -1.00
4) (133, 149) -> -0.84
